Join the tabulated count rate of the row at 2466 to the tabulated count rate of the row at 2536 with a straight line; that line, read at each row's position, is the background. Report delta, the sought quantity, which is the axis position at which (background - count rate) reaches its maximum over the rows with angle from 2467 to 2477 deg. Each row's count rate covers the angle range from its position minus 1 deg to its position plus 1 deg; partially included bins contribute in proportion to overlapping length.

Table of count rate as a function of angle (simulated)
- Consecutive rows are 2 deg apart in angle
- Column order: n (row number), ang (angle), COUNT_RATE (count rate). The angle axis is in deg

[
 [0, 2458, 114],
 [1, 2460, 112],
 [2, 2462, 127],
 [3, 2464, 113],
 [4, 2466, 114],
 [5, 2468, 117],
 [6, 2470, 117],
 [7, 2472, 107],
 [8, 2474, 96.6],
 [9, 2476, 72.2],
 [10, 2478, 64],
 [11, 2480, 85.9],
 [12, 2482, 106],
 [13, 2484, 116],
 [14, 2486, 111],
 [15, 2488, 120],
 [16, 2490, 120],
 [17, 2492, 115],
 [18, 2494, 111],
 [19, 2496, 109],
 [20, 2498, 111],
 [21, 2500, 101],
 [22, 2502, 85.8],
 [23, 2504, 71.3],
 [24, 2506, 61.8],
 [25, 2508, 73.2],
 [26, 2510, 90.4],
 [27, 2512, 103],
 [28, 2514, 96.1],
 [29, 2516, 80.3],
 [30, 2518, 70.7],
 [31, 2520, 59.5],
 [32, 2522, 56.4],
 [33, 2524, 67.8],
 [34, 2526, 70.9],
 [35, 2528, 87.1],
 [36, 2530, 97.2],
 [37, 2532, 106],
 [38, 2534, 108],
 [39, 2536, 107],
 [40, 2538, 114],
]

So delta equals 2476 deg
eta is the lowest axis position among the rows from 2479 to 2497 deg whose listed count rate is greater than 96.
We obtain 2482 deg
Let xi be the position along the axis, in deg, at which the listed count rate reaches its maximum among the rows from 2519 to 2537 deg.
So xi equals 2534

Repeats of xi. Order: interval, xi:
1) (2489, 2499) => 2490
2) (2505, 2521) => 2512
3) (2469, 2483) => 2470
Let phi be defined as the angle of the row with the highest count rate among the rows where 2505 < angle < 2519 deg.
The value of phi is 2512 deg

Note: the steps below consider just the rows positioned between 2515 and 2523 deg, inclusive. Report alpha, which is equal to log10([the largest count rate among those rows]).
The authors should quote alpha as 1.90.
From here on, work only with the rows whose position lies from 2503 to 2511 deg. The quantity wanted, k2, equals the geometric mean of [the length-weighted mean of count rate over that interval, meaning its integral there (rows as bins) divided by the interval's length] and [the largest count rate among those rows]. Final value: 82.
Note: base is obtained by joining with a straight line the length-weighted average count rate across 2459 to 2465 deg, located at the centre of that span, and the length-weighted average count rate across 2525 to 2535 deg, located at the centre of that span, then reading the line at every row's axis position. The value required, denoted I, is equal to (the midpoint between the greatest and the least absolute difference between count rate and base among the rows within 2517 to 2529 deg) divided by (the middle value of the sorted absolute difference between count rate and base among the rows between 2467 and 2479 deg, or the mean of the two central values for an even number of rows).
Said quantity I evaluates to 2.03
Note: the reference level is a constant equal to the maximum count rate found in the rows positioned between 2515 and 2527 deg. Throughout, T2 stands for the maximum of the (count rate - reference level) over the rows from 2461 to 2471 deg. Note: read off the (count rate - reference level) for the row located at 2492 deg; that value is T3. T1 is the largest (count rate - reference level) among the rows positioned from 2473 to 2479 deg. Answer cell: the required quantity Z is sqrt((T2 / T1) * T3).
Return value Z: 10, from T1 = 16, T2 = 47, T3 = 34.7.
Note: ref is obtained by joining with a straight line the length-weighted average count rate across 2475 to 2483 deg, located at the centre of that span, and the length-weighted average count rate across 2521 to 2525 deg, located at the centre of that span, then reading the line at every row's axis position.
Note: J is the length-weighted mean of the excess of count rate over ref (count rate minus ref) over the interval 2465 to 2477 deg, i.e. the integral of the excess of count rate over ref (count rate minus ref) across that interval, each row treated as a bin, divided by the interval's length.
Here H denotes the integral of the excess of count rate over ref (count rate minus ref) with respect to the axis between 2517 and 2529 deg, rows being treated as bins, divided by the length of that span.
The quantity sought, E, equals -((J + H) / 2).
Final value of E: -12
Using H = 7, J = 18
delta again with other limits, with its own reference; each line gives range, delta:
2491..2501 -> 2500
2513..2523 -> 2522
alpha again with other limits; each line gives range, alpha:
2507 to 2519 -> 2.01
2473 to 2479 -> 1.98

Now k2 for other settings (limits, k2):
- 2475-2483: 93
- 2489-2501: 115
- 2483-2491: 118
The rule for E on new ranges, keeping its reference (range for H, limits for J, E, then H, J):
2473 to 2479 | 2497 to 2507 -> -4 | -6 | 15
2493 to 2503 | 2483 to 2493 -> -34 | 30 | 38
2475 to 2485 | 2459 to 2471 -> -18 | 7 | 28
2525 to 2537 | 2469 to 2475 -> -30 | 38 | 22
